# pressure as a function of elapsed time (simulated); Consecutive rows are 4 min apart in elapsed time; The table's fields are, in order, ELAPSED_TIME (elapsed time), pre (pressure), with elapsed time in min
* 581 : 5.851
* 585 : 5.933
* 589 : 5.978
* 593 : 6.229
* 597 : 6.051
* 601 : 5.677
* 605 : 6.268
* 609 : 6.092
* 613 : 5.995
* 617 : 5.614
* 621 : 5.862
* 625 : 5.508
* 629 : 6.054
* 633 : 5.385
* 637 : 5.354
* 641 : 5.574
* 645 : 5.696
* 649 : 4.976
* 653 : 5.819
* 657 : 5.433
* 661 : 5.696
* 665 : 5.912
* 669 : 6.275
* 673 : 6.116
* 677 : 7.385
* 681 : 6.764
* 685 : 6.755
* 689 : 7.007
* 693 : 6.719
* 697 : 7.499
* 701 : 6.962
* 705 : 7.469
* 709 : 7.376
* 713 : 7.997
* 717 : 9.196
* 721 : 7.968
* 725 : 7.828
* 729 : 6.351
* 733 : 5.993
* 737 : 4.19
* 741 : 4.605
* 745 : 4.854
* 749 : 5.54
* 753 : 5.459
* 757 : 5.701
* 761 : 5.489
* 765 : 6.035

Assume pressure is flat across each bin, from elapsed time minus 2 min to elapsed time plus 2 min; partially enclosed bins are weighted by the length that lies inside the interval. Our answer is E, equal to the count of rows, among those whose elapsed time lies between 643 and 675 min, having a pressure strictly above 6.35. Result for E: 0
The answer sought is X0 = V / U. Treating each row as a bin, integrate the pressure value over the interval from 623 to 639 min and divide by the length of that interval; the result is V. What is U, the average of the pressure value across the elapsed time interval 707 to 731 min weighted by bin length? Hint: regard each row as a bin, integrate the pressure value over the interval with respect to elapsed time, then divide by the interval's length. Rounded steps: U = 7.8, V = 5.6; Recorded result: 0.72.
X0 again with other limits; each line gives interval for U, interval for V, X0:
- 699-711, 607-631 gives 0.81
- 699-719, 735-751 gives 0.62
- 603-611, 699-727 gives 1.27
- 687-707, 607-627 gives 0.82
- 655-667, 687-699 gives 1.25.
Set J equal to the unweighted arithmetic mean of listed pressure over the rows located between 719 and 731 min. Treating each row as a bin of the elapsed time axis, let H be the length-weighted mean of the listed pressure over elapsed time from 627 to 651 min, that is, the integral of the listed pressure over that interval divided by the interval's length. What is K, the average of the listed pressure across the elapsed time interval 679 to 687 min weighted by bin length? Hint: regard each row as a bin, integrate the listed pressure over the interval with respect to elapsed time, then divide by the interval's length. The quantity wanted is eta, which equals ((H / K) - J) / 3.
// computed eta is -2.2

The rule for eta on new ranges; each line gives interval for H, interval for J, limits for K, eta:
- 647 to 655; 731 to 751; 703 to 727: -1.5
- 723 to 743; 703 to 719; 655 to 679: -2.4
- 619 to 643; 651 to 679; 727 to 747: -1.7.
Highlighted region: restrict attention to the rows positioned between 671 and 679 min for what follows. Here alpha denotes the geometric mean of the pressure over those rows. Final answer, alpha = 6.7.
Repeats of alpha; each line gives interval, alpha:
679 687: 6.8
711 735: 7.5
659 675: 6.0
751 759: 5.6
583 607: 6.0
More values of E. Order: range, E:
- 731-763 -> 0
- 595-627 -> 0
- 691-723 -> 8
